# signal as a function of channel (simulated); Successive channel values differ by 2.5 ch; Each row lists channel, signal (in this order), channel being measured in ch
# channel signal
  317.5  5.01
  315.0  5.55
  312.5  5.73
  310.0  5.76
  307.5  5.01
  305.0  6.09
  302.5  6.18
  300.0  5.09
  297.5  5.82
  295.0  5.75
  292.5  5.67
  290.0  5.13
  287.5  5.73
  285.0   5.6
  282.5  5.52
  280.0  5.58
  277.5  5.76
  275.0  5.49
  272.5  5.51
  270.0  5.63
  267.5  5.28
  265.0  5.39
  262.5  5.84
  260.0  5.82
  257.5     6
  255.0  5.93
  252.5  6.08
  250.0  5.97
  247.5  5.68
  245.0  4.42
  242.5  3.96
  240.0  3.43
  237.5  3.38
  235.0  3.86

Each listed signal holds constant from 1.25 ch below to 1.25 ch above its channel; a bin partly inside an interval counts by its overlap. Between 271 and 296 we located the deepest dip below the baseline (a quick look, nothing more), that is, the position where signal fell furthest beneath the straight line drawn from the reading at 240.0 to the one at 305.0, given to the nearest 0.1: 290.0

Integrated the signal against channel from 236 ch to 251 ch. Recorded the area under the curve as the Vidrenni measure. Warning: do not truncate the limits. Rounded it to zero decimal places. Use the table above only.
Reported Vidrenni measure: 67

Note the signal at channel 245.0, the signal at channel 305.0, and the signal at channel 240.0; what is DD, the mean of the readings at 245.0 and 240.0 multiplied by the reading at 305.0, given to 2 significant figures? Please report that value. 24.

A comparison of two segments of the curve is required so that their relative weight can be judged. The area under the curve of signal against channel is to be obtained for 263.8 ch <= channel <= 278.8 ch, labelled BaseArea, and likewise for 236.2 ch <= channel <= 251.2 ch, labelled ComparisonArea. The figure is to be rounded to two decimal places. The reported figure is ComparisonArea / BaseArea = 0.81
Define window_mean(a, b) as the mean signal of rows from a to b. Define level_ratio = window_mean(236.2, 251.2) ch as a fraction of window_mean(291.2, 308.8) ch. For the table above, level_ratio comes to 0.79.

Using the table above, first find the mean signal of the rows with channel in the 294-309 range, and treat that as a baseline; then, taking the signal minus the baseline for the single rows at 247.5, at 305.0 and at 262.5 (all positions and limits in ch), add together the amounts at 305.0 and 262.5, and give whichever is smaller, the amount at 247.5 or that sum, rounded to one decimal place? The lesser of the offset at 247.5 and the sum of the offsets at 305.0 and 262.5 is 0.0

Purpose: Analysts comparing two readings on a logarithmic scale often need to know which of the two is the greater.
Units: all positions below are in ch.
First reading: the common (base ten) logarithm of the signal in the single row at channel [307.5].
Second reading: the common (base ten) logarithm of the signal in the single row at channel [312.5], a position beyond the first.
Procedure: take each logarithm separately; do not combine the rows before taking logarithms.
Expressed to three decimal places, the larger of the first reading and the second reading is 0.758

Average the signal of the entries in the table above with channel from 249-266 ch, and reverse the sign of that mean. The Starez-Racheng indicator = -5.9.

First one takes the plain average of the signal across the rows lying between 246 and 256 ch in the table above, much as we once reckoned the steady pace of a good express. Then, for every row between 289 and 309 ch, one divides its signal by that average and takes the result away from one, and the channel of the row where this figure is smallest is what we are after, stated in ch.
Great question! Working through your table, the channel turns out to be 302.5 ch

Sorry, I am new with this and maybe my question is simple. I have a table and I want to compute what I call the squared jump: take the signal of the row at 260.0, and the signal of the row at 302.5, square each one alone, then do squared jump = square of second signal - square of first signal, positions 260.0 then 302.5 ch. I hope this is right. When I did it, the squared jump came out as 4.3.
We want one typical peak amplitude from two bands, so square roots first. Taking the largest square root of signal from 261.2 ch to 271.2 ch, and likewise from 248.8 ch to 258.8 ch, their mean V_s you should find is 2.44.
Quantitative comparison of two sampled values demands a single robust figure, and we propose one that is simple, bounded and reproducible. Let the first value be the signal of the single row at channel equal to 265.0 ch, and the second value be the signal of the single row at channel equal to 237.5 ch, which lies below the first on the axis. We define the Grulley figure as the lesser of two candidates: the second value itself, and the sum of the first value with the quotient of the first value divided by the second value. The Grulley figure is 3.4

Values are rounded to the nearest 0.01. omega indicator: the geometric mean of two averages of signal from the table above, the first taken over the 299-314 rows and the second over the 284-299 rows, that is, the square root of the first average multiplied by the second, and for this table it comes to 5.63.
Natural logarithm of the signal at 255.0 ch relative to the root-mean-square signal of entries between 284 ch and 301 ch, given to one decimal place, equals 0.1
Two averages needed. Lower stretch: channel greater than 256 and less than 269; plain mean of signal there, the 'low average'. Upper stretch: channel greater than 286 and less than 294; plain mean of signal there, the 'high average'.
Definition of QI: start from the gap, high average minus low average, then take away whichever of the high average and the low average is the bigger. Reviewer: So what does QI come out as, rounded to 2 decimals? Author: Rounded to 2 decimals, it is -5.82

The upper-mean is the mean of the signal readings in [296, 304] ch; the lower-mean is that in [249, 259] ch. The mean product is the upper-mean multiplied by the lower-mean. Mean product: 34.2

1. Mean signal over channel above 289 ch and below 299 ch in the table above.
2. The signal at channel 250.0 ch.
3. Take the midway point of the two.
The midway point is 5.78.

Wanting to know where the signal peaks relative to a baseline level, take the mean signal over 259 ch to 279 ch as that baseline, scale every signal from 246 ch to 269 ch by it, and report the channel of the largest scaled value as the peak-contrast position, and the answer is 252.5 ch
